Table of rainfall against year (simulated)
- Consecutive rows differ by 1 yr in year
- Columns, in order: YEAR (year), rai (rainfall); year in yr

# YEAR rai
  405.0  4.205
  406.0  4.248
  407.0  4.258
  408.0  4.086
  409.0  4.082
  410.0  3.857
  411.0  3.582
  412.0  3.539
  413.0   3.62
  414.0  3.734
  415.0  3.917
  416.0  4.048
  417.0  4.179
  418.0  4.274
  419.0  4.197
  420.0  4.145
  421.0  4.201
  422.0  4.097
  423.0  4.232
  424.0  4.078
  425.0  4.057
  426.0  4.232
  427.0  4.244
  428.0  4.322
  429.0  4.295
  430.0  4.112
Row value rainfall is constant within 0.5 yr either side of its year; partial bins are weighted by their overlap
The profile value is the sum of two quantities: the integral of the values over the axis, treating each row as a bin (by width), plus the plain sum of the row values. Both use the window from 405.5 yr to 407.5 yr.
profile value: 17.0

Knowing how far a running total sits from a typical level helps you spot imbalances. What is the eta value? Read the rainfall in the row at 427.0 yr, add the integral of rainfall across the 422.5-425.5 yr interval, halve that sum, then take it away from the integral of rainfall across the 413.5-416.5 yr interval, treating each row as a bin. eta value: 3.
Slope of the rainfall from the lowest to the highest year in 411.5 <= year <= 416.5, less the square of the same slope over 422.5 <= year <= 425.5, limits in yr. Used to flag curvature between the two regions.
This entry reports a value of 0.12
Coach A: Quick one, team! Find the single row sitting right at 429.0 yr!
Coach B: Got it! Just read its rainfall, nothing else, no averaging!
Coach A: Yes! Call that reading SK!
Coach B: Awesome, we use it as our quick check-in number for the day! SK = 4.295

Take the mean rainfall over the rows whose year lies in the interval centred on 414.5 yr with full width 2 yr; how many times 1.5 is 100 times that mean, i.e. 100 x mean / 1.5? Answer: 255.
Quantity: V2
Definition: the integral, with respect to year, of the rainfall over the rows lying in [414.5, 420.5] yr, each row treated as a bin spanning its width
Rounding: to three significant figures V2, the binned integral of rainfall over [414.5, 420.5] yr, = 24.8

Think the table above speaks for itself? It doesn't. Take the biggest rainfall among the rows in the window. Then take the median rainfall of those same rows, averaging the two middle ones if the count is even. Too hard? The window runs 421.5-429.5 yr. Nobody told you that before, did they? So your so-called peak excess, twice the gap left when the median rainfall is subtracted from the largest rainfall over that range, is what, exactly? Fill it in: 0.18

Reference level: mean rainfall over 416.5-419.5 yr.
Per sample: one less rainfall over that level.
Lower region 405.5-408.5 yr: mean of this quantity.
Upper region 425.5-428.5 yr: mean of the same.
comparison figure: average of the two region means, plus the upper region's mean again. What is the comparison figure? -0.02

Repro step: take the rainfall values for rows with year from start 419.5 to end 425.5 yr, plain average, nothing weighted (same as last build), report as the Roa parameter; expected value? 4.1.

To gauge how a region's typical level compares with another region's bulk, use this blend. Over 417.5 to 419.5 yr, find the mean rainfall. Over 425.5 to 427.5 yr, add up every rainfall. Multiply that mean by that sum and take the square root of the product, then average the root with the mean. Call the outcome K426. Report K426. 5.11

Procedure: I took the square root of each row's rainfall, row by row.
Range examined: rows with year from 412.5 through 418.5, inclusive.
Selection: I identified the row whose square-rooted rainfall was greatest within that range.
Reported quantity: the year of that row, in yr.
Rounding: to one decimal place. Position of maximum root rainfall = 418.0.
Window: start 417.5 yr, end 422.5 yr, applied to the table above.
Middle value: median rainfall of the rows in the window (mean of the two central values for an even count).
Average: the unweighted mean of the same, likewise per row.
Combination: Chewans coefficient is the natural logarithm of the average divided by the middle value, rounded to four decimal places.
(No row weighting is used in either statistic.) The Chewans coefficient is -0.0034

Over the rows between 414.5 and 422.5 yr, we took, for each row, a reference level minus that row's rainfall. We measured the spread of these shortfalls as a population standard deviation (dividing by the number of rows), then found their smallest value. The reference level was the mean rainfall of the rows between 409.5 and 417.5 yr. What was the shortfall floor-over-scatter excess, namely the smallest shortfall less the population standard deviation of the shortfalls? -0.57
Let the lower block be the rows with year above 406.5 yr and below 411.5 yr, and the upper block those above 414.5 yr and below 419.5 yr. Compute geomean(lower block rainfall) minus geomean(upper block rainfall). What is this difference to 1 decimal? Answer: -0.2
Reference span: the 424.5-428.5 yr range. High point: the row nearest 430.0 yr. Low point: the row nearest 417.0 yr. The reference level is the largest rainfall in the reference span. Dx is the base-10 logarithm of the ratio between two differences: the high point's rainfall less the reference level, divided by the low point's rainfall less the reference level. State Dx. 0.2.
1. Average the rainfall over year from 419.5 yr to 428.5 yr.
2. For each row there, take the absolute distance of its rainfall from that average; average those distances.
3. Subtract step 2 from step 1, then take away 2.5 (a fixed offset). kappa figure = 1.60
